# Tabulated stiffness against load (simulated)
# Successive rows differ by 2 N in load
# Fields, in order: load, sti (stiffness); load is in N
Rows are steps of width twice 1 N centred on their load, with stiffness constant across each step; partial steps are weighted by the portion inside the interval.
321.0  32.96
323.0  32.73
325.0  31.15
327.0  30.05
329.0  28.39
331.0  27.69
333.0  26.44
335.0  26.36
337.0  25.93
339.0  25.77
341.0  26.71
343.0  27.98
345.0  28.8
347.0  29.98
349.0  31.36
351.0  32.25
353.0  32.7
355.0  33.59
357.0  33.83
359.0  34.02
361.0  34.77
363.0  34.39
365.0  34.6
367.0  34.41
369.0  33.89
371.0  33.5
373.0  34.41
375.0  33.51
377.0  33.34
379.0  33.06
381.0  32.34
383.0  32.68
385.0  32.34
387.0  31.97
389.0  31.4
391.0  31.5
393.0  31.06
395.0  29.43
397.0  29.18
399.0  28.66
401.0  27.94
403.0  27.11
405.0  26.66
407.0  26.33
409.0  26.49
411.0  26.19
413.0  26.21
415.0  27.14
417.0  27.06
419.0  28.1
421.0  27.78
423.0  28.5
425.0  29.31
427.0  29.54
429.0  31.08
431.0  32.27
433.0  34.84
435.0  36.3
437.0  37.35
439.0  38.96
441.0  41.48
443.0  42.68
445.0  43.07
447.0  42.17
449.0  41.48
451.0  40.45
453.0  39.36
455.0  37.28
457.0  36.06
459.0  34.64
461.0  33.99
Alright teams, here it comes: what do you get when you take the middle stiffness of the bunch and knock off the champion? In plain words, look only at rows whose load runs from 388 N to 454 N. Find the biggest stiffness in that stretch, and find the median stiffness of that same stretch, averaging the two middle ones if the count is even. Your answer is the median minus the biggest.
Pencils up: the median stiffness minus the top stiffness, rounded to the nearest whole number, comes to -14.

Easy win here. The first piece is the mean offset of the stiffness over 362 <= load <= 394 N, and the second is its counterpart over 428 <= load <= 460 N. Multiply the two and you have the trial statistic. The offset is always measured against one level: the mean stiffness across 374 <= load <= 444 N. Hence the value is 13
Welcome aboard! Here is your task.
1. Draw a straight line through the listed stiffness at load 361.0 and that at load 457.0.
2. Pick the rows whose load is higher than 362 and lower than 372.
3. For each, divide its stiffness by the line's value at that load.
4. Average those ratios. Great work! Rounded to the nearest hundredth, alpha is 0.98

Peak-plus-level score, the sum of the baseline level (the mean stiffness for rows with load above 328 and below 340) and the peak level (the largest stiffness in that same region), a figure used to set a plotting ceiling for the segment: 55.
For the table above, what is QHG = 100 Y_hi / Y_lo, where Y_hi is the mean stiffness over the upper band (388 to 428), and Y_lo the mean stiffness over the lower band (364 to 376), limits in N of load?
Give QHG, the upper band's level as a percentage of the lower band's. 83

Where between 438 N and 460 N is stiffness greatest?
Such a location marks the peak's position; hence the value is 445.0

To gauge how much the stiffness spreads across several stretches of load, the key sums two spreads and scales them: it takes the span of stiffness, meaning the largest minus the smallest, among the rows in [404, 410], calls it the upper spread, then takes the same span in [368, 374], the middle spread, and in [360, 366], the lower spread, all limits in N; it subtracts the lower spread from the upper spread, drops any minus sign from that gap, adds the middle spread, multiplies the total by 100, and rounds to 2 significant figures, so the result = 96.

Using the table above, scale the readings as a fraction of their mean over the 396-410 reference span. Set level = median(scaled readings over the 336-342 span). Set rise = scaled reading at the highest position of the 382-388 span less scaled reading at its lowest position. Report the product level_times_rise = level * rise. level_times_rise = -0.02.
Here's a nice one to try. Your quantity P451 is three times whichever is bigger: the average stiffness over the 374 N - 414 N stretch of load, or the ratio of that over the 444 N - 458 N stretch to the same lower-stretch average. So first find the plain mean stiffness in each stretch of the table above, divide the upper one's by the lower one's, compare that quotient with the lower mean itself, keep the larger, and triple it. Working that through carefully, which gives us 90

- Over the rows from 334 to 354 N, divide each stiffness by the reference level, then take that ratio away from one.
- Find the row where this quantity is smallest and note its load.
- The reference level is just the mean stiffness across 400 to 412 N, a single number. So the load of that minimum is 353.0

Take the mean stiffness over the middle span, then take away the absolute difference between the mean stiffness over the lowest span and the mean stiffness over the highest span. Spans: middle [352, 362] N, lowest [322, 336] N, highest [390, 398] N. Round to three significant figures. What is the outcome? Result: 32.5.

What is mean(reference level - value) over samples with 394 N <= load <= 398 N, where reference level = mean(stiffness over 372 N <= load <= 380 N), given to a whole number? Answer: 4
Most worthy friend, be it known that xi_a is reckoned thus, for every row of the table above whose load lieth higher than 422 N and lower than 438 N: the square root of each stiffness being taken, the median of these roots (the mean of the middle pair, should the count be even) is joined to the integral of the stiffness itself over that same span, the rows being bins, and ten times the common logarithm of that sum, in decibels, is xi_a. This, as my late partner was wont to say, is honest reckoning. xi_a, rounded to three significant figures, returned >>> 27.2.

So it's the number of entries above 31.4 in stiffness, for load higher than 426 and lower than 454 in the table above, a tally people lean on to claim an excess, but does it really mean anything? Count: 12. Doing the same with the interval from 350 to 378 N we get 14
